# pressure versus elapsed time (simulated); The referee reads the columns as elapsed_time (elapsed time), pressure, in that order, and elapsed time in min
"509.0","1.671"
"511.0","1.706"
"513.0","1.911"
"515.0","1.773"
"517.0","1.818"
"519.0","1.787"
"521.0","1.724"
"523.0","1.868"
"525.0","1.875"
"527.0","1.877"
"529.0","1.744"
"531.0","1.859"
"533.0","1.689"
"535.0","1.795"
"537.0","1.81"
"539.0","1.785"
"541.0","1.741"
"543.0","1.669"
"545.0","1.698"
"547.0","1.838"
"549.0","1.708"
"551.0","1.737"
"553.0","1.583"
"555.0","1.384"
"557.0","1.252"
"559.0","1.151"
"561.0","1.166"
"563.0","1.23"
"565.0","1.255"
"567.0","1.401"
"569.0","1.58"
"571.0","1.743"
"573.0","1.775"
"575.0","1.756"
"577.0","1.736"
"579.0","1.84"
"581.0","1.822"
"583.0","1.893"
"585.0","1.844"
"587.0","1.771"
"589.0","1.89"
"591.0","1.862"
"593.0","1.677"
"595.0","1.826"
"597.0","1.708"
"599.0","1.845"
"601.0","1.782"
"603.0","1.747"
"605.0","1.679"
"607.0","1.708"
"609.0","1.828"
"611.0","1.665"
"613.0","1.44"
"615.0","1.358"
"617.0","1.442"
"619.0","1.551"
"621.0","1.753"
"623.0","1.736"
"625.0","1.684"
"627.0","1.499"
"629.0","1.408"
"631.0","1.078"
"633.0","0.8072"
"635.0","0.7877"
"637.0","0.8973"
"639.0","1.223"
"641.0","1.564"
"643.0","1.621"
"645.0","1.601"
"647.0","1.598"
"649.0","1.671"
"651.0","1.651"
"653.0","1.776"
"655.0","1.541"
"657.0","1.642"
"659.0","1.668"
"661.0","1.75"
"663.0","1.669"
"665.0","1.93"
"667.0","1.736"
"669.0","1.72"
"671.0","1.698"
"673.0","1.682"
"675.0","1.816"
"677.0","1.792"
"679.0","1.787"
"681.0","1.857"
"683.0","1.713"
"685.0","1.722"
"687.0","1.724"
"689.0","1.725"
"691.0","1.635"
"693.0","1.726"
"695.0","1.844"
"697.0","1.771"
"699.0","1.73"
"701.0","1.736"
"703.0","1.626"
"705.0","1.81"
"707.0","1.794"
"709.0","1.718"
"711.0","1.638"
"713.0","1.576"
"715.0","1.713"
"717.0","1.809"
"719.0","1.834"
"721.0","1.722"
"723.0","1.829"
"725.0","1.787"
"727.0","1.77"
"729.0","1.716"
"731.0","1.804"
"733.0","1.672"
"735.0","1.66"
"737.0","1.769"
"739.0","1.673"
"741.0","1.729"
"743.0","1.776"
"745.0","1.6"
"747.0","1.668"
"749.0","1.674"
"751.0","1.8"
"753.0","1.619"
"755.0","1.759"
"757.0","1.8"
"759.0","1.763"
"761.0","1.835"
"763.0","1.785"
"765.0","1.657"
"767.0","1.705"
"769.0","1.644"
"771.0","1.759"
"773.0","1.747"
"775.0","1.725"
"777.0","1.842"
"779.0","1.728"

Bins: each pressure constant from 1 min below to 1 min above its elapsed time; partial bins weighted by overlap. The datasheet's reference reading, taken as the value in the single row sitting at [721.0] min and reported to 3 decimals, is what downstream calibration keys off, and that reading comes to 1.722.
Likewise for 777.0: 1.842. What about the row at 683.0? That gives 1.713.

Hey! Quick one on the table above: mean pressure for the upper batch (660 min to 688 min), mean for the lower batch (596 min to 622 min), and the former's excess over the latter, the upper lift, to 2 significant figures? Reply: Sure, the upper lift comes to 0.10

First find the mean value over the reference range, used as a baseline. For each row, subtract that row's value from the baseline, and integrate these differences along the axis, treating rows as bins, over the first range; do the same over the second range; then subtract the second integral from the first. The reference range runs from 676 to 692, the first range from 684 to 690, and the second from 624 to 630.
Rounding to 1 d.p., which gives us -1.2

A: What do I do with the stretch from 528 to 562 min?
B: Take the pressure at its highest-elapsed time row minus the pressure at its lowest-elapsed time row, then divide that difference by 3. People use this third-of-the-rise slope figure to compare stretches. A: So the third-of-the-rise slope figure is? -0.19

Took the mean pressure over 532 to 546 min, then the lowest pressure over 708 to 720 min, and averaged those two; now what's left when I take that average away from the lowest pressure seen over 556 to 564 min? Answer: -0.5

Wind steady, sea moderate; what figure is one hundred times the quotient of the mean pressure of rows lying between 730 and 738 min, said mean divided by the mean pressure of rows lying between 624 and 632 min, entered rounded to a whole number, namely 122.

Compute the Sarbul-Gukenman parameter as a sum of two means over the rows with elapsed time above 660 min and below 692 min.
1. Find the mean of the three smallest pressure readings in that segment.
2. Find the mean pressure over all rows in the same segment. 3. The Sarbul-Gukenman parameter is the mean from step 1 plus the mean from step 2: 3.41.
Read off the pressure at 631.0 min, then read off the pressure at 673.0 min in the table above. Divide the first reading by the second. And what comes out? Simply 0.64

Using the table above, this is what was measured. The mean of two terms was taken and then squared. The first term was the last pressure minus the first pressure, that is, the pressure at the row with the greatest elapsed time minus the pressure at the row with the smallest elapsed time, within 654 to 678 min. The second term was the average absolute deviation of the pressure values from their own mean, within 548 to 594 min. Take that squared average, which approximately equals 0.055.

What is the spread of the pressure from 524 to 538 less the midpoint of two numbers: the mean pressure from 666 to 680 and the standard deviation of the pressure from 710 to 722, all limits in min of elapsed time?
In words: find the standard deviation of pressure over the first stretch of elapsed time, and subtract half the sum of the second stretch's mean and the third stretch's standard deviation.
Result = -0.85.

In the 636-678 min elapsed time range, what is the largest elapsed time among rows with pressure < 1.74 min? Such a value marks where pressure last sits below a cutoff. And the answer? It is 673.0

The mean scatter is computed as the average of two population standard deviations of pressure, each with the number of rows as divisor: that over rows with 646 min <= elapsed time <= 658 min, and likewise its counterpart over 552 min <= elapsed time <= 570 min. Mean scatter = 0.113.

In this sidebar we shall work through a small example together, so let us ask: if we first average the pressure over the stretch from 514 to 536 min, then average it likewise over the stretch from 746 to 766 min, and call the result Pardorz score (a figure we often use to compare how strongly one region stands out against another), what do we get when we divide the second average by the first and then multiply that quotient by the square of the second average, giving 2.9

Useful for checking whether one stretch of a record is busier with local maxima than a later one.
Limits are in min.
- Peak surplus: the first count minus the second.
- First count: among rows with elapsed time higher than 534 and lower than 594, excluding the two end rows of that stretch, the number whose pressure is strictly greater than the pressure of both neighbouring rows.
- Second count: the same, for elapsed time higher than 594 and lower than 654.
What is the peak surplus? 2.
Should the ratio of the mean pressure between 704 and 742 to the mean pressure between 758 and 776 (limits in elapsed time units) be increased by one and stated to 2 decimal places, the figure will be 2.00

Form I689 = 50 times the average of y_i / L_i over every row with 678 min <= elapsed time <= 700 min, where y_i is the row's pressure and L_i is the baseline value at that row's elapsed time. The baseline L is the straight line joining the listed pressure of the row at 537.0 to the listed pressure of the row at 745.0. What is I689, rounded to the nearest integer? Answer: 53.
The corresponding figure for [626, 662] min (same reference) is 42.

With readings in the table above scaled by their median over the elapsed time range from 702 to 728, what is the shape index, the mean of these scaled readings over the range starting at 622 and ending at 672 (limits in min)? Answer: 0.858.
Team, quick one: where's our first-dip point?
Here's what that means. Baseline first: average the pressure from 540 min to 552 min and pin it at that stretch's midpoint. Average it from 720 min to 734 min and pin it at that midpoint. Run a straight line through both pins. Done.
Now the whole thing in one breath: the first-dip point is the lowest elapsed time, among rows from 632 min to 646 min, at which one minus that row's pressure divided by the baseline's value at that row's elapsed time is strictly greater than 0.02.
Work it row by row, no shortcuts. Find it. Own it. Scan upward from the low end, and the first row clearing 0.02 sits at 633.0 min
